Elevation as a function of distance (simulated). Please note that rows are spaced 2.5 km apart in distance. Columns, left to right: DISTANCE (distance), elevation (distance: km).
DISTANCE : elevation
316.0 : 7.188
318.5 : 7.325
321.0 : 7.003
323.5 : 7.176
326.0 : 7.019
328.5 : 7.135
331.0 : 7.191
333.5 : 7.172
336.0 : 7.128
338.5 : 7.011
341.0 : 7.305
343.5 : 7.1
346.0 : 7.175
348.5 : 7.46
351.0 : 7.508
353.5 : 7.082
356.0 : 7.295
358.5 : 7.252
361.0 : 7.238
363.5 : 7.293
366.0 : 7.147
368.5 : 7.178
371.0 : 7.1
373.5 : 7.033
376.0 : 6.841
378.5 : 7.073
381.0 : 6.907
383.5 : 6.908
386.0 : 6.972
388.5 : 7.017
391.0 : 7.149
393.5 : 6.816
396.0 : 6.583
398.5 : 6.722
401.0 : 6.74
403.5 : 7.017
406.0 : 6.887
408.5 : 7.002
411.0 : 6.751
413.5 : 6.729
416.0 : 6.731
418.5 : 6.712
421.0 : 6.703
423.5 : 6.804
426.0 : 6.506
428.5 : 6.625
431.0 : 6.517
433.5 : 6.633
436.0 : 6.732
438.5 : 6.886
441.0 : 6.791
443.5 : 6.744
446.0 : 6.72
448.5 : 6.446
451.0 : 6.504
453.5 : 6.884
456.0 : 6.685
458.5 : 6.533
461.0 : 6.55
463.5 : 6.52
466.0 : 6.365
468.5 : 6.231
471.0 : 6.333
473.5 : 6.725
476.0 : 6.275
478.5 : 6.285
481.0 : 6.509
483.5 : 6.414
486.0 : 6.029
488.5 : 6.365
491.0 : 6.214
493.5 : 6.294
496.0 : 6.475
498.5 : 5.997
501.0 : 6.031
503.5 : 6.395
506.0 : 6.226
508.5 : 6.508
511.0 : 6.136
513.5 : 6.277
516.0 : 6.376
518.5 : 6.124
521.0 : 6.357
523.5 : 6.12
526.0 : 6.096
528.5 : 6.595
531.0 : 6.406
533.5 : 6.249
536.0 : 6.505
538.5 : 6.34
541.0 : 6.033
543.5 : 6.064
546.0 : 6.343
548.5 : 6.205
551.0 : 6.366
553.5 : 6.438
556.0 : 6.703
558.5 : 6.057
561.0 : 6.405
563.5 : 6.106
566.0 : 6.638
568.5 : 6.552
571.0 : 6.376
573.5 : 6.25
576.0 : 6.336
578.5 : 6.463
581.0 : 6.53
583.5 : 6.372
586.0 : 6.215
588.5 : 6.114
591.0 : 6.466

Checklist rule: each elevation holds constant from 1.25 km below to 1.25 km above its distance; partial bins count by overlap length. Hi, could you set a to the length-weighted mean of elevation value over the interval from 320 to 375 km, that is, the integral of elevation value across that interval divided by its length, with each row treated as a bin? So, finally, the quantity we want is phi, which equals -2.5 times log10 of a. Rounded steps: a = 7.18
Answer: -2.14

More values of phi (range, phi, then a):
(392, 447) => -2.07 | 6.75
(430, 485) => -2.04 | 6.56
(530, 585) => -2.01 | 6.35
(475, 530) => -1.99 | 6.28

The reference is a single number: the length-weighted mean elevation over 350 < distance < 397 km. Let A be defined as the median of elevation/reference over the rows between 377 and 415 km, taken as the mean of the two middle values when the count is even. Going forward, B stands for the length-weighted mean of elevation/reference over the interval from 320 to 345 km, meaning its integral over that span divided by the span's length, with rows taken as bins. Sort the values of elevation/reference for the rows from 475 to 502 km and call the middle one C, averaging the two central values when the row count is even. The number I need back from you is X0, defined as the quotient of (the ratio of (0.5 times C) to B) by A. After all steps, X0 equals 0.45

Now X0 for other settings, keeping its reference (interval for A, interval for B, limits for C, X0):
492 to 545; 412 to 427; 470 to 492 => 0.53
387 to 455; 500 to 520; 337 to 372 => 0.60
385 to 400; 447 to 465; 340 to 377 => 0.56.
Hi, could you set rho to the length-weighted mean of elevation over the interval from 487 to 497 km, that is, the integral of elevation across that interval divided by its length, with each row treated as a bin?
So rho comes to 6.33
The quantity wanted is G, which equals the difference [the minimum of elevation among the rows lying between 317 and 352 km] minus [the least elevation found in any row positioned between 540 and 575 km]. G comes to 1.0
